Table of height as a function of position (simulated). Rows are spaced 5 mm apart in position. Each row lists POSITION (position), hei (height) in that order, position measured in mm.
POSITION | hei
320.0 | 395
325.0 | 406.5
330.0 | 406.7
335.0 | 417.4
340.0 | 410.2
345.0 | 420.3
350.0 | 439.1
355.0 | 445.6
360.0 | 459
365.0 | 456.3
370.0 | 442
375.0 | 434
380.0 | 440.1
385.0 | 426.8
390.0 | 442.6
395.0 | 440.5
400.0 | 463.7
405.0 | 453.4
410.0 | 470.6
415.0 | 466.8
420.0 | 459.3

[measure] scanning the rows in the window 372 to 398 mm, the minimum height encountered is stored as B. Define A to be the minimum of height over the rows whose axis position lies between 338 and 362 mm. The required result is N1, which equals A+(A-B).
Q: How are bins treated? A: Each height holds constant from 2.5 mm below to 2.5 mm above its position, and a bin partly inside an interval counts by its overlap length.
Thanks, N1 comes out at 394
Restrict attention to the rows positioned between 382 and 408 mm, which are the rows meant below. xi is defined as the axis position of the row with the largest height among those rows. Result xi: 400.0 mm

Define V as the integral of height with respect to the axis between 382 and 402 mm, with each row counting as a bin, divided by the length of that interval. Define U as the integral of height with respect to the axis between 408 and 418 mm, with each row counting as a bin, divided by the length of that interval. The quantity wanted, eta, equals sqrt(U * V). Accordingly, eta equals 455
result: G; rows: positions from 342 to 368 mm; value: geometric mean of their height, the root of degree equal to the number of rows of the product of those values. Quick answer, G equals 444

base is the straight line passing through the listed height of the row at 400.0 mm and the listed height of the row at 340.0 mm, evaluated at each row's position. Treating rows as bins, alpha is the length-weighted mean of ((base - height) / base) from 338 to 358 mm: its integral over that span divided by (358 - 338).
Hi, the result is -0.030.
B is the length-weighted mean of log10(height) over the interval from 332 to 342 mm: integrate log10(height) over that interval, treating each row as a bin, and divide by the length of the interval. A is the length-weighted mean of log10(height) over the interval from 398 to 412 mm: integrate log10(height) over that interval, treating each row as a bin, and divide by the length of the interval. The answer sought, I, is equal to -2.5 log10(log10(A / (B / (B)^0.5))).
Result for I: 1.66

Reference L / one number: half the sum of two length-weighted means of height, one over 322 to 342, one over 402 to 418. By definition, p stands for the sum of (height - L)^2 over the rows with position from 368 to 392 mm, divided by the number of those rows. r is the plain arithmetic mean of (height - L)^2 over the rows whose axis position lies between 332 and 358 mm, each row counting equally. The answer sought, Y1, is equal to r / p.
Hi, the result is 7.9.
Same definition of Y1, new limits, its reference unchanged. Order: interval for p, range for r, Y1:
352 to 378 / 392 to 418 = 3.1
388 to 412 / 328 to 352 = 1.0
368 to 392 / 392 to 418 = 17.2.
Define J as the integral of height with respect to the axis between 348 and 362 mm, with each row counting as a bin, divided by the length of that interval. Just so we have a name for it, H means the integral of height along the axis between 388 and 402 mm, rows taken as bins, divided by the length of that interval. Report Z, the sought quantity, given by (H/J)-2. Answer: -1.00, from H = 449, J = 448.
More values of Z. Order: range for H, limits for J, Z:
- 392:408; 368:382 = -0.97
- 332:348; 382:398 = -1.05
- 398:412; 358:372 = -0.98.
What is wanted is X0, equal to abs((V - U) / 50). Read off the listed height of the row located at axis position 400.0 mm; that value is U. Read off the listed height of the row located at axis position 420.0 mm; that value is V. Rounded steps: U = 463.7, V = 459.3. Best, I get 0.1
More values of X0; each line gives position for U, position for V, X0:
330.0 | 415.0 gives 1.2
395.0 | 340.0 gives 0.6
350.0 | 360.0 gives 0.4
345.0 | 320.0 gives 0.5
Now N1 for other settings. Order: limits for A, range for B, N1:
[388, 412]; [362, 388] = 454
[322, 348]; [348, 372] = 374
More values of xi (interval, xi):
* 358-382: 360.0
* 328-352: 350.0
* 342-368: 360.0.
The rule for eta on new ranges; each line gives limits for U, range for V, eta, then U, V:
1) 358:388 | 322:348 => 427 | 443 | 412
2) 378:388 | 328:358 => 429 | 434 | 424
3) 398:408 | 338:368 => 449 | 459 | 439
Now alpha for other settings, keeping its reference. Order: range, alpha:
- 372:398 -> 0.029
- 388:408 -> 0.024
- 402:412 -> 0.018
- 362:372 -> -0.036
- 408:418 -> 0.015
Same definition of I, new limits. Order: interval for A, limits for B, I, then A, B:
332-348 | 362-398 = 1.71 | 2.62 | 2.64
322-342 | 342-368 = 1.72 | 2.61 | 2.65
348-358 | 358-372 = 1.69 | 2.65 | 2.66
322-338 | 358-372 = 1.72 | 2.61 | 2.66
